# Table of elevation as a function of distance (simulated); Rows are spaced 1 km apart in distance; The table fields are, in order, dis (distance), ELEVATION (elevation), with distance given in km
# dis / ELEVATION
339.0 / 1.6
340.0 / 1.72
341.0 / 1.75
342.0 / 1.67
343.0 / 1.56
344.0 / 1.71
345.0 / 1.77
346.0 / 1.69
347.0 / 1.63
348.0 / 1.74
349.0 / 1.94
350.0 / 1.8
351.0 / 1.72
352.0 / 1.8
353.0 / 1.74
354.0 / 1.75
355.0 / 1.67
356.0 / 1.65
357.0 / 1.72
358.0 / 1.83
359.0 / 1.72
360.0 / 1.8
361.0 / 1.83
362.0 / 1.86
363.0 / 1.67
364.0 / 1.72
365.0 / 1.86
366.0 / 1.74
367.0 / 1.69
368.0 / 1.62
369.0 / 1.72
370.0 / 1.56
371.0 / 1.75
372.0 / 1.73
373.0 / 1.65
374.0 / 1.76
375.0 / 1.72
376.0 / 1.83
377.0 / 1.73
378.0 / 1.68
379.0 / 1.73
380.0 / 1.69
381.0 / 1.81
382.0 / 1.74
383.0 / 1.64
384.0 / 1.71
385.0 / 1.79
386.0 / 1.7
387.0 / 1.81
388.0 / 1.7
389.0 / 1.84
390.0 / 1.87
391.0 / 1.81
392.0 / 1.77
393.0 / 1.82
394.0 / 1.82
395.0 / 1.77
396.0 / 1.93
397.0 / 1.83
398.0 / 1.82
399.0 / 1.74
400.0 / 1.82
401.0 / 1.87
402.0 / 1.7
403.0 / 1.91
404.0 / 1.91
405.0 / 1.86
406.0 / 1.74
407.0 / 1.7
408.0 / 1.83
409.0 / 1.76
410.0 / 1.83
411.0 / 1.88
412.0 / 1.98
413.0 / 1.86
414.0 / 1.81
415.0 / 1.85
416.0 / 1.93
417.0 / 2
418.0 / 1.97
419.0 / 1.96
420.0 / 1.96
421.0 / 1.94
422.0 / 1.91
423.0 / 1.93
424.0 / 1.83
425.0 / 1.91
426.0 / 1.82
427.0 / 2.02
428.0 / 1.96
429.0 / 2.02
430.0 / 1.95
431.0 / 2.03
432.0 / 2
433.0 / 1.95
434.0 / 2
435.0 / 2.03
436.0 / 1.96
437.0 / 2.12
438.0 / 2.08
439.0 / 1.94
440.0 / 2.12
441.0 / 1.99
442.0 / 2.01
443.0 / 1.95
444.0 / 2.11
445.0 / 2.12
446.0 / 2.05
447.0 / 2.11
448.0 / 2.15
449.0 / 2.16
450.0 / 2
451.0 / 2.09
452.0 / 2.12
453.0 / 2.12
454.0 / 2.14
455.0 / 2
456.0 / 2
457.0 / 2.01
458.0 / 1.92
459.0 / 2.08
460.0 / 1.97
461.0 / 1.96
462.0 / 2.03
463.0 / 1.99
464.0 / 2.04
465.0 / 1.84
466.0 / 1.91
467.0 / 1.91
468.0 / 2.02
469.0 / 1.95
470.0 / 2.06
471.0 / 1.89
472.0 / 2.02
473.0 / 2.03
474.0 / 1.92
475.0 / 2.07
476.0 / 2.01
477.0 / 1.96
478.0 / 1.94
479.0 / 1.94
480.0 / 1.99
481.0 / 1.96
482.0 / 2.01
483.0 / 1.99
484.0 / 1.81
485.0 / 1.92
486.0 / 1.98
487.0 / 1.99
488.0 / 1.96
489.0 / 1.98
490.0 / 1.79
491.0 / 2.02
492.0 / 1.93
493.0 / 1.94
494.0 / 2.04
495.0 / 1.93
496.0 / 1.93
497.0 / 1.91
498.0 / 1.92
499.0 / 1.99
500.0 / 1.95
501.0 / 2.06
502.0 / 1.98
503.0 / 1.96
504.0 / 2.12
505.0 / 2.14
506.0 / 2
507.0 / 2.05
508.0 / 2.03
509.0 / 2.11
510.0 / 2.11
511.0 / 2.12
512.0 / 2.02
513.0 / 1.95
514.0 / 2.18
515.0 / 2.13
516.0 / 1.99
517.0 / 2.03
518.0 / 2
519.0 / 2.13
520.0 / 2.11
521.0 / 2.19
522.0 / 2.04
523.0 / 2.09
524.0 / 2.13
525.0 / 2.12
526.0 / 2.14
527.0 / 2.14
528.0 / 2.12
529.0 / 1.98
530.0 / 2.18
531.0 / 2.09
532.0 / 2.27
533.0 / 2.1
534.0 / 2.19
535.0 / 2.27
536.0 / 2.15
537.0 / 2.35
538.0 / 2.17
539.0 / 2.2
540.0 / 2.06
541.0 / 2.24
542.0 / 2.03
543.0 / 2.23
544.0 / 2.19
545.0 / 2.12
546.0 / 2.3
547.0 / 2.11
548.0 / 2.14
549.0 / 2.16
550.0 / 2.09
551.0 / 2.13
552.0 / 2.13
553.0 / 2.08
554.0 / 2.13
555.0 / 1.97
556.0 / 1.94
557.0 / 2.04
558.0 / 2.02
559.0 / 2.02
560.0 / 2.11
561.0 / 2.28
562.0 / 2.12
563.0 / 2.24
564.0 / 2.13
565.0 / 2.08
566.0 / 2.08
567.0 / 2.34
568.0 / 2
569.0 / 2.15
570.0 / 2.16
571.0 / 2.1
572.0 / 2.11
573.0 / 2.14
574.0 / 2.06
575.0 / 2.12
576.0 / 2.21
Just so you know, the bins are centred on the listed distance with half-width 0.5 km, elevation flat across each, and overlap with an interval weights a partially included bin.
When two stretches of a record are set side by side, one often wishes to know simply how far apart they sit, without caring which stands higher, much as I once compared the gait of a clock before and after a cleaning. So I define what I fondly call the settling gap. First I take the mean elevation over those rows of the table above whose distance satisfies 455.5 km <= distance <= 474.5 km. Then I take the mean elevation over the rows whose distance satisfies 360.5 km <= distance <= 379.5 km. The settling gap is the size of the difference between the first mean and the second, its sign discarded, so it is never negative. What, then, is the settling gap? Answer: 0.25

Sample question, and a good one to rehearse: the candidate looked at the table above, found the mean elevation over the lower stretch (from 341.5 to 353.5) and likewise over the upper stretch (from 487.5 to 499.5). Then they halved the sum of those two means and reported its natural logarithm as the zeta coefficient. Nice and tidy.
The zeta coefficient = 0.609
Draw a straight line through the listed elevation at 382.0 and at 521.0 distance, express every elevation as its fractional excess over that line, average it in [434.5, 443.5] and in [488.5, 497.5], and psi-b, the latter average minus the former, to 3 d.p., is -0.126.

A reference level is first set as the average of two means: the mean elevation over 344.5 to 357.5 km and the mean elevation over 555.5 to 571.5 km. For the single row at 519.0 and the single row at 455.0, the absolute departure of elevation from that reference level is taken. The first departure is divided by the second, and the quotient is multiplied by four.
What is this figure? 11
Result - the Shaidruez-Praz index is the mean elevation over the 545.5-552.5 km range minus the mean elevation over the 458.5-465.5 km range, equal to 0.16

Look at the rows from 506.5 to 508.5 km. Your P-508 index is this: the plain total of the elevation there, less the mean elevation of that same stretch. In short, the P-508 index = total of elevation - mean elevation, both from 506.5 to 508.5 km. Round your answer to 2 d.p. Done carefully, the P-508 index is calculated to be 2.04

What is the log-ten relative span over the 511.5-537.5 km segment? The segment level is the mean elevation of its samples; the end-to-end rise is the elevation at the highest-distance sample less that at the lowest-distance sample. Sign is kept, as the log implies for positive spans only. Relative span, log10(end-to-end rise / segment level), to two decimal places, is -0.81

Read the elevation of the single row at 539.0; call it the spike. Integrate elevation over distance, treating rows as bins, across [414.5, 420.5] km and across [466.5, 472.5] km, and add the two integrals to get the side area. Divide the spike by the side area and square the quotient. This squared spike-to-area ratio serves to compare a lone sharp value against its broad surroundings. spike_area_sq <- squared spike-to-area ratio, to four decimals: 0.0087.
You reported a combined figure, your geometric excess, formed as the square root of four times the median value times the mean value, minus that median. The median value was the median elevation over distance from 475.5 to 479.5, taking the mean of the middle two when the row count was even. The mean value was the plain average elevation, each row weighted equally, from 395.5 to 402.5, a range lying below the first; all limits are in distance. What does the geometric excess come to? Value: 1.81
